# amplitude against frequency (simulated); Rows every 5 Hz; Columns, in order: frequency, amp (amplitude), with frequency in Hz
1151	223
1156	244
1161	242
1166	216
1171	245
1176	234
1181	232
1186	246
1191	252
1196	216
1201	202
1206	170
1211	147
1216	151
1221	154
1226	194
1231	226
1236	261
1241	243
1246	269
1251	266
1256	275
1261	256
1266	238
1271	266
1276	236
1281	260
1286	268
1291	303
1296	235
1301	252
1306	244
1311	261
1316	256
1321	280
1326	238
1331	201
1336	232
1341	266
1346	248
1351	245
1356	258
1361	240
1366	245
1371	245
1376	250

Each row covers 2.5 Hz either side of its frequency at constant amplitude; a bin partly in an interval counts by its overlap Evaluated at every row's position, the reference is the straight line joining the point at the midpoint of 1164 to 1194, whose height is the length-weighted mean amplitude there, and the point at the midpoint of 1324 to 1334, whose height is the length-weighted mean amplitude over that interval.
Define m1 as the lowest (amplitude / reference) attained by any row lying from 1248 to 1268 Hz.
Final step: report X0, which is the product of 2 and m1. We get 2.10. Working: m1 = 1.049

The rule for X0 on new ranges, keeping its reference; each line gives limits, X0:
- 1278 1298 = 2.11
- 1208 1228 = 1.26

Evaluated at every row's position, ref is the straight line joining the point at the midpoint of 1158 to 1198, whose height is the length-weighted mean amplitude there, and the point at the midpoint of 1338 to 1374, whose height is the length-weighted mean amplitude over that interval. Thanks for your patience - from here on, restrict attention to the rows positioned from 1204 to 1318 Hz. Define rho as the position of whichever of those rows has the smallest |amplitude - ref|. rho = 1306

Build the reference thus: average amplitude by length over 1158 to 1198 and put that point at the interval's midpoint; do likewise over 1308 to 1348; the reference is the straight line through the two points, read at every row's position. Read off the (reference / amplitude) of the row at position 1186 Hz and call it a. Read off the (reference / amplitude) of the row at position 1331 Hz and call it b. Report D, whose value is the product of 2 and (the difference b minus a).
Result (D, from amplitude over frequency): 0.5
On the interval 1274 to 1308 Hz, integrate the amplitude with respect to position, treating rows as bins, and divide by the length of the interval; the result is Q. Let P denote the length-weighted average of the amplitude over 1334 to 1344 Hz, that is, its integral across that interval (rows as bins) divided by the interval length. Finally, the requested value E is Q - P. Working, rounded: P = 250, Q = 257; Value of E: 8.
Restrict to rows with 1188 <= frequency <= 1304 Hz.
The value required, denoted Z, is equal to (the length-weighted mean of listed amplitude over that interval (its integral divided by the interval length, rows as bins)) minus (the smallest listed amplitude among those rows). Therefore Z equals 85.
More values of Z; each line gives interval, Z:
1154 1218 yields 68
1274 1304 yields 24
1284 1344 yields 52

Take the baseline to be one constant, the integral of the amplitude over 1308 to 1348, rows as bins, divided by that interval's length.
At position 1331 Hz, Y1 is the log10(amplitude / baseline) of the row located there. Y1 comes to -0.09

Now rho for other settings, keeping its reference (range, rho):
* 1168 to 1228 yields 1176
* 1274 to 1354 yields 1346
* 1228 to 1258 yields 1241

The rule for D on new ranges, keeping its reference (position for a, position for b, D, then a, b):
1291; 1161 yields 0.3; 0.81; 0.97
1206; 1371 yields -0.7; 1.40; 1.03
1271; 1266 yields 0.2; 0.91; 1.02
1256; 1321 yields 0.0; 0.88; 0.88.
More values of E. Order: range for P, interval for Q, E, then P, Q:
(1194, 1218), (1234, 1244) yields 75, 177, 252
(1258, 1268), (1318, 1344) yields -5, 249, 244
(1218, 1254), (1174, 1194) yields 11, 230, 241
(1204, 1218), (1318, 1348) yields 89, 156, 244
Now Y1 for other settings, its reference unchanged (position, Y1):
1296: -0.02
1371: 0.00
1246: 0.04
